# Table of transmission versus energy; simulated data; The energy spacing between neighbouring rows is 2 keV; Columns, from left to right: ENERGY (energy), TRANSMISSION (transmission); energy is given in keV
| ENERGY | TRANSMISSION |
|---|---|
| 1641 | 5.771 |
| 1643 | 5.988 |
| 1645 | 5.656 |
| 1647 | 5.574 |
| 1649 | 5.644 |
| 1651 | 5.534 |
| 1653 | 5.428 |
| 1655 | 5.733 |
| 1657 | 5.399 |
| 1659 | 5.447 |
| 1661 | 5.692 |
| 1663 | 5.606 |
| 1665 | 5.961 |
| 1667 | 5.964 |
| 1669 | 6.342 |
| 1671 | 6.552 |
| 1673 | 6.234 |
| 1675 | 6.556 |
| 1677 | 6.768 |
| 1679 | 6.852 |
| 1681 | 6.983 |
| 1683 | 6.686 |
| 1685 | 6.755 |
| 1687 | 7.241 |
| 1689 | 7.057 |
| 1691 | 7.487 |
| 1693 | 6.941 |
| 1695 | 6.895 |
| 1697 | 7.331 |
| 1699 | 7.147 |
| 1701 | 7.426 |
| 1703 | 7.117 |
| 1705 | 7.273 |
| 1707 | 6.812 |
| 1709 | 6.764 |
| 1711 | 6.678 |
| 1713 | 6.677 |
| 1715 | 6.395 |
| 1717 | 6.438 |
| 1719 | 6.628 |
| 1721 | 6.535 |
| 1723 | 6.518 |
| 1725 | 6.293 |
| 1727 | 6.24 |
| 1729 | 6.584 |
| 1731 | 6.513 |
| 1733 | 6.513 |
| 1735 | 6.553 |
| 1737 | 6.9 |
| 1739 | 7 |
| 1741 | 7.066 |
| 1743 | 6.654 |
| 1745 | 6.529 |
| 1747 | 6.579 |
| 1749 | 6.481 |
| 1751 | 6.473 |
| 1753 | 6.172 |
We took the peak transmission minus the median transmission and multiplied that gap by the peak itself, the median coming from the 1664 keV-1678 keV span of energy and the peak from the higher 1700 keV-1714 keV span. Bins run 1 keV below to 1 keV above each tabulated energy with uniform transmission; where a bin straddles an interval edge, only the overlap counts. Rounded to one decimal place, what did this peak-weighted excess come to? 8.0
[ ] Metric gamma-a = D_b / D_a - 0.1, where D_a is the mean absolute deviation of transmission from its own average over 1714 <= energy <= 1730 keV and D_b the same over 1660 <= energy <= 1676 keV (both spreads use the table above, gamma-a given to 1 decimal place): 2.6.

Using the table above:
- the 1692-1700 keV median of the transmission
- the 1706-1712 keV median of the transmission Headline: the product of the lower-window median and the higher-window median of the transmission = 48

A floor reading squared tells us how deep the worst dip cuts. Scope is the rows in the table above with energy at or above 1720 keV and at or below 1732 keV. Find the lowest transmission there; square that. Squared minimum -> 39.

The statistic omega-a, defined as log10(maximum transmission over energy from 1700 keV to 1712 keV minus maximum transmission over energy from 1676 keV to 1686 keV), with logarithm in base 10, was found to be -0.35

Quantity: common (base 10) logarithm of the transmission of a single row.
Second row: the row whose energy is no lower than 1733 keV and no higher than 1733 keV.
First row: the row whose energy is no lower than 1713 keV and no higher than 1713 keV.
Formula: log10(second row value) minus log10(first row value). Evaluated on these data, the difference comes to -0.011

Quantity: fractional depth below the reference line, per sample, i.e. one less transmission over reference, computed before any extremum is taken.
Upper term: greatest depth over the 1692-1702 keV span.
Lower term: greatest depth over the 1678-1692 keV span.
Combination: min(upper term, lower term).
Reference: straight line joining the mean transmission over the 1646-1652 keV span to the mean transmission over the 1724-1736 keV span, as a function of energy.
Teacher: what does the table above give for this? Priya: -0.13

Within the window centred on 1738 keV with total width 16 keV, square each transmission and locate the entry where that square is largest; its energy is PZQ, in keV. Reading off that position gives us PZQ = 1741 keV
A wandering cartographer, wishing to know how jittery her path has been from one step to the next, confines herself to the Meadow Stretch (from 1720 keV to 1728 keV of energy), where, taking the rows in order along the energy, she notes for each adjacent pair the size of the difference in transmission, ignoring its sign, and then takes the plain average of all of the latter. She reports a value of 0.10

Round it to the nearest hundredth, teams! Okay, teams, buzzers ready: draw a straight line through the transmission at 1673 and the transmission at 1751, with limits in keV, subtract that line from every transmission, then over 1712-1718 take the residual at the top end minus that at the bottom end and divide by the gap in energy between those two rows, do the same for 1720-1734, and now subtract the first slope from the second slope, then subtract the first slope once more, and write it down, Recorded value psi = 0.12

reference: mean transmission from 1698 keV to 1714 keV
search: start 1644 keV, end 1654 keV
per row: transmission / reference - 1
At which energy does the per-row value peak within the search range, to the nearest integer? 1645 keV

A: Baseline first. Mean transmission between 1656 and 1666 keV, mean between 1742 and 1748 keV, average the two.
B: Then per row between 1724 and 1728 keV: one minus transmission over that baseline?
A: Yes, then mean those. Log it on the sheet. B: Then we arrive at -0.027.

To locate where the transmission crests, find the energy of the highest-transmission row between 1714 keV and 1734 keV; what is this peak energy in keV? 1719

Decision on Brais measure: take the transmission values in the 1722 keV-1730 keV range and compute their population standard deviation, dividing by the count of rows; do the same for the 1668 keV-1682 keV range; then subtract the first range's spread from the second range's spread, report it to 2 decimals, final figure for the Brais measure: 0.11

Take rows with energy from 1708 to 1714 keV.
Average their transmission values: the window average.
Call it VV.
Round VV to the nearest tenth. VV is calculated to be 6.7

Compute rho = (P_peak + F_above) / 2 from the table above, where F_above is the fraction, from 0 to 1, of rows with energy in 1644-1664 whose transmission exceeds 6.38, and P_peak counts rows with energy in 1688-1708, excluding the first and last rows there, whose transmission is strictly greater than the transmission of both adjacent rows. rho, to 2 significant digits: 2.0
